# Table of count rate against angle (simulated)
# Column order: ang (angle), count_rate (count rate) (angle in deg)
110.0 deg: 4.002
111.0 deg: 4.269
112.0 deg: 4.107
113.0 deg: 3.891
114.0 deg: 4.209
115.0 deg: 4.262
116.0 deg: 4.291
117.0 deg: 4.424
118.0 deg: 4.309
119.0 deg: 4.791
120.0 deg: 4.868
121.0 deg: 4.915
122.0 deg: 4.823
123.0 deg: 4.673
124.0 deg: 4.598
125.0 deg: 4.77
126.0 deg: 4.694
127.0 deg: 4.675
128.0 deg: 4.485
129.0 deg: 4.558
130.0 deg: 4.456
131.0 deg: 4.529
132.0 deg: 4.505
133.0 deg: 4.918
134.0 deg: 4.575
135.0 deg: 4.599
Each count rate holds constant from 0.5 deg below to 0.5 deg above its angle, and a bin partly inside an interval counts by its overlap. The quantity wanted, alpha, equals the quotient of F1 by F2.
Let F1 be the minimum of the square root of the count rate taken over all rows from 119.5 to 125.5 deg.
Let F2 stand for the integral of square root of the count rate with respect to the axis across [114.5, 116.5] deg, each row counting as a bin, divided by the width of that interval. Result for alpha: 1.04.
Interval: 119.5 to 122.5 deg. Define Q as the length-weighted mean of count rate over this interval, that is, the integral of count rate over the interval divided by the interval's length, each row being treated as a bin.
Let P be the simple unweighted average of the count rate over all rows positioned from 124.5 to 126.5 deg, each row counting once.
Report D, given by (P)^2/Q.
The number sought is 4.6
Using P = 4.73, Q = 4.87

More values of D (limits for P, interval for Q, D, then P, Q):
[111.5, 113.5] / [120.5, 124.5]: 3.4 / 4.00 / 4.75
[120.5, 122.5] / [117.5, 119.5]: 5.2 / 4.87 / 4.55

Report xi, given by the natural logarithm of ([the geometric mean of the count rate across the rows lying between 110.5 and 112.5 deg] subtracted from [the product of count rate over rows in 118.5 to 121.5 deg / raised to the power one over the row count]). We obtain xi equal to -0.4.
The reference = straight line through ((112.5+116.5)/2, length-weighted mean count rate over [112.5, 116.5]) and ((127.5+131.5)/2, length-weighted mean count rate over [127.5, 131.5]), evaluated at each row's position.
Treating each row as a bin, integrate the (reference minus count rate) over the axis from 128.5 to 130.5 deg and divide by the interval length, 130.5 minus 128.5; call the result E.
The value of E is 0.00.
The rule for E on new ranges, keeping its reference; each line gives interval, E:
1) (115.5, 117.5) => -0.15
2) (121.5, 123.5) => -0.40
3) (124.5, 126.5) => -0.32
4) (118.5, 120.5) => -0.55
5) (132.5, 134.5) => -0.15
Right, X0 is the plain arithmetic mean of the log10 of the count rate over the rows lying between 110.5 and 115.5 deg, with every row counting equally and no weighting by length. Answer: 0.62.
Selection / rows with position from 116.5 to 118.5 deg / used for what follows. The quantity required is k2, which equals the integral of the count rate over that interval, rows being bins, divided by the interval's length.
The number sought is 4.37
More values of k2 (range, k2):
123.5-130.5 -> 4.61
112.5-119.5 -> 4.31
